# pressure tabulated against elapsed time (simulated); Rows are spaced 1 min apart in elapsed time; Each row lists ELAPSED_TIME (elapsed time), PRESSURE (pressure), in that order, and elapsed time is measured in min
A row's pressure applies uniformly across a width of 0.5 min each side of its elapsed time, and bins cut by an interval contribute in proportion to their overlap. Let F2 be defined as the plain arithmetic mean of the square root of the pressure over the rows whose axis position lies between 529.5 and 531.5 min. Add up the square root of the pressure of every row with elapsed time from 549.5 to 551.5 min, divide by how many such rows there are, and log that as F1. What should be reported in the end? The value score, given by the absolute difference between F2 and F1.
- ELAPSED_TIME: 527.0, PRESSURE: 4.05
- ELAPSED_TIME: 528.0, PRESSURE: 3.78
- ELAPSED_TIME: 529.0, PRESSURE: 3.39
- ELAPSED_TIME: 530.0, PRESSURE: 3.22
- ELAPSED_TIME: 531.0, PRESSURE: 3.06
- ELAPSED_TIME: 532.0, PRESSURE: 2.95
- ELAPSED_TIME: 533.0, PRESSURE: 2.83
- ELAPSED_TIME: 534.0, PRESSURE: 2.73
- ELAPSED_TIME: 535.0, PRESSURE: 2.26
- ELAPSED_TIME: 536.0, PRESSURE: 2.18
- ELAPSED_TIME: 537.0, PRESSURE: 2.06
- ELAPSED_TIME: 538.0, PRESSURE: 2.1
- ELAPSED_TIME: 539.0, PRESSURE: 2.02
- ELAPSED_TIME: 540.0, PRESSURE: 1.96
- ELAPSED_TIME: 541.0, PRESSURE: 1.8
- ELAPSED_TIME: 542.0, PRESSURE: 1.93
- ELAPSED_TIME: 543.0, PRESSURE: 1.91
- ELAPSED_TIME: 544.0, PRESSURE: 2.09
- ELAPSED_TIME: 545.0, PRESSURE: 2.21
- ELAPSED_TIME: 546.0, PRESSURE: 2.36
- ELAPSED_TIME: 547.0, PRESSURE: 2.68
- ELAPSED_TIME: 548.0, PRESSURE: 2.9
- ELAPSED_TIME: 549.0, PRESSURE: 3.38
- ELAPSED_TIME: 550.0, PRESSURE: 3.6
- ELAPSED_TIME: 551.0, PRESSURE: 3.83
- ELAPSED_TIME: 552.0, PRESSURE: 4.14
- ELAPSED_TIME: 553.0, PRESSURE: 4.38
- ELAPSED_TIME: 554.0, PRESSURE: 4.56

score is 0.16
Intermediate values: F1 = 1.93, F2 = 1.77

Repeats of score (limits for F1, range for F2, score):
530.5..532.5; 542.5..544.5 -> 0.32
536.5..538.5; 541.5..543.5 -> 0.06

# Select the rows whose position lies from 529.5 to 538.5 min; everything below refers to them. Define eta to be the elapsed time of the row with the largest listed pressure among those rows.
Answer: 530.0 min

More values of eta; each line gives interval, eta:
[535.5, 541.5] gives 536.0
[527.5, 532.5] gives 528.0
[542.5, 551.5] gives 551.0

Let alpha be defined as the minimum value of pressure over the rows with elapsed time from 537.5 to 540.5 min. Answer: 1.96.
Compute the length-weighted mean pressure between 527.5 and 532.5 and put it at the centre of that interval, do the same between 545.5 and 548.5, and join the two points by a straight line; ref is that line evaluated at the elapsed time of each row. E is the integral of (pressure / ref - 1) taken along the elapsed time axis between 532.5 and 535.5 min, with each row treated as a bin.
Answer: -0.50 min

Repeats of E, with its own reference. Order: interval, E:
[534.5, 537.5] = -0.87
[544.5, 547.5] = -0.30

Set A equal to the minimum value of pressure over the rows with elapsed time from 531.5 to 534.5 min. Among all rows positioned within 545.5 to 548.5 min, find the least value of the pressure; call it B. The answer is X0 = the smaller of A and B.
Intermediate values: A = 2.73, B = 2.36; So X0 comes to 2.4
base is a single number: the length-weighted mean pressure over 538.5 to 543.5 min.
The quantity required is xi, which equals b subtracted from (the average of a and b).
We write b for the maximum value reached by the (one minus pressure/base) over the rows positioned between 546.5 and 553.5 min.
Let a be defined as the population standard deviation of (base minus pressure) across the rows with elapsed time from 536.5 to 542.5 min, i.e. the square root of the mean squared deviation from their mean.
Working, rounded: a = 0.10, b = -0.39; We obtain 0.25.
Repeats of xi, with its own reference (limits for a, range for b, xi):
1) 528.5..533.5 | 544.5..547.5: 0.17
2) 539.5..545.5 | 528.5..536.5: 0.13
